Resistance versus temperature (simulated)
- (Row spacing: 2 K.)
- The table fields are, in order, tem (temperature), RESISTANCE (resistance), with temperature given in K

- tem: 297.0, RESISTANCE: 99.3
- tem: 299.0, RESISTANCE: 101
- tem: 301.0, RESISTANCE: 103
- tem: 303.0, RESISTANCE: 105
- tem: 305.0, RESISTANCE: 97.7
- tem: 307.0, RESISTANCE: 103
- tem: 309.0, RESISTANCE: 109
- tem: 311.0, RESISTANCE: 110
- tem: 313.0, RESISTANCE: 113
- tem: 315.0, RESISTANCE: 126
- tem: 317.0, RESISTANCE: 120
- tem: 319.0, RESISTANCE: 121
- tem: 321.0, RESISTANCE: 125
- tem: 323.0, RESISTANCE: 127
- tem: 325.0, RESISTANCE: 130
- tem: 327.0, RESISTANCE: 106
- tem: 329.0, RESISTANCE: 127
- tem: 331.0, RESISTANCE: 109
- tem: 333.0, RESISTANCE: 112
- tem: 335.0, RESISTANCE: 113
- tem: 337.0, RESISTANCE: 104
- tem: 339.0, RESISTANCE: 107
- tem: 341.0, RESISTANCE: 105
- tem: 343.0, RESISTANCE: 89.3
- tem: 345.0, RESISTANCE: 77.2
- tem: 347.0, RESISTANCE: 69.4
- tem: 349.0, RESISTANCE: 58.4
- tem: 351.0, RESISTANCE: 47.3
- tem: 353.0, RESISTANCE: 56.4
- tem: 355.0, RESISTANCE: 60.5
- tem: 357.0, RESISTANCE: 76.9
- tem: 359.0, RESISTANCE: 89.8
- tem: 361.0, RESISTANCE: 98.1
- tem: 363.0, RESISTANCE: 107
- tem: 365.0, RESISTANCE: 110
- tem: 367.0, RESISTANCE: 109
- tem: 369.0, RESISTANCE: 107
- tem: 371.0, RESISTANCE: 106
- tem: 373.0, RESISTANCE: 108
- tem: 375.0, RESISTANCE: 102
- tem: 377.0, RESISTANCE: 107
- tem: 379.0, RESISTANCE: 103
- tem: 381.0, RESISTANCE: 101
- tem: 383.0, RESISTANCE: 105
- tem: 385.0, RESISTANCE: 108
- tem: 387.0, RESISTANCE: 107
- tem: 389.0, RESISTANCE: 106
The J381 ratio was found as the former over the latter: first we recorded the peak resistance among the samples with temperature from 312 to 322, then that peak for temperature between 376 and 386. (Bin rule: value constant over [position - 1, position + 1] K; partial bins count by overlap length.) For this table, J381 1.17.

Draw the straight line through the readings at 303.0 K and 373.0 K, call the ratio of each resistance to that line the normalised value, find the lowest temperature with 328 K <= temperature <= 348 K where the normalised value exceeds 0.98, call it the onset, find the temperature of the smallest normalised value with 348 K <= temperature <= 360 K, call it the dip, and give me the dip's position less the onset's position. 22 K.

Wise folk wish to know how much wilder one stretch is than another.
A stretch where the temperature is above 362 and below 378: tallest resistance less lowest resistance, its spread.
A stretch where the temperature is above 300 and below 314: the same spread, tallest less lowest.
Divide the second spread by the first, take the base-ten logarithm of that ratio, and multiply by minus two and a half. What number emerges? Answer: -0.70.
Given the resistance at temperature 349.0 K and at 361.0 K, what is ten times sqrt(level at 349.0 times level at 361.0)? 757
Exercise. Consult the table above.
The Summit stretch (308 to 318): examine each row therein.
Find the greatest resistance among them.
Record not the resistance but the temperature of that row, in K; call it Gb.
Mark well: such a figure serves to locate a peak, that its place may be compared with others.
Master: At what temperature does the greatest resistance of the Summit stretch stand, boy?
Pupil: 315.0 K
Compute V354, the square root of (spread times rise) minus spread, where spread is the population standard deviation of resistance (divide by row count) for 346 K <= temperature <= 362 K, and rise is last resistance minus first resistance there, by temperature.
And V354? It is 5.3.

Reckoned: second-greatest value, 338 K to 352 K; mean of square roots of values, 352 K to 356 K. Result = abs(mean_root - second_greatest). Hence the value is 97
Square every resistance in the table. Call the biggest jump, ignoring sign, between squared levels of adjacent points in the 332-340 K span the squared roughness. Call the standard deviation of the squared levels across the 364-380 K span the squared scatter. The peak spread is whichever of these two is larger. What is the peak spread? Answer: 1953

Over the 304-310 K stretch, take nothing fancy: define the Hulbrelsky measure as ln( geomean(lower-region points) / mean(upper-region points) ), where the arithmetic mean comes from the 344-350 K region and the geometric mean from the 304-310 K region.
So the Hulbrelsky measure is 0.41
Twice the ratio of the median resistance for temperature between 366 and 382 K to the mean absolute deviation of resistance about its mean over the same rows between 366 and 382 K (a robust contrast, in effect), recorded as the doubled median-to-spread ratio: 84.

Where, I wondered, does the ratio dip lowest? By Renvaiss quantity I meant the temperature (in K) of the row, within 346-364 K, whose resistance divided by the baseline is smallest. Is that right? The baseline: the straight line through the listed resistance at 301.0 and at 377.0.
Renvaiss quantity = 351.0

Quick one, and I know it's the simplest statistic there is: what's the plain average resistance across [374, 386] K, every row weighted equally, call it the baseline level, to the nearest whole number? 104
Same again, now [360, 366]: 105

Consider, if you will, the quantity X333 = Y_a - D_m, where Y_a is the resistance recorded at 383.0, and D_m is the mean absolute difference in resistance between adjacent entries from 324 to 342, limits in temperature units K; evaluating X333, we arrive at 95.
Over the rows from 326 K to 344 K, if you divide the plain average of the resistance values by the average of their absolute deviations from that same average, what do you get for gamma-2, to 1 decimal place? 16.8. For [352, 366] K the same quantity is 4.8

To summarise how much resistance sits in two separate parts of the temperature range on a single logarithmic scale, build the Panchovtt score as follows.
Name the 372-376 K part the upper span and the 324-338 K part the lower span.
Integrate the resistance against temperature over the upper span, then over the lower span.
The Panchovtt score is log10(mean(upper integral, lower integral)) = 3.00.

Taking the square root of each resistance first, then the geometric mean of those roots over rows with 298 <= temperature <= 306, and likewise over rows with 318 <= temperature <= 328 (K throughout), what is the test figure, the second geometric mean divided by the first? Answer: 1.09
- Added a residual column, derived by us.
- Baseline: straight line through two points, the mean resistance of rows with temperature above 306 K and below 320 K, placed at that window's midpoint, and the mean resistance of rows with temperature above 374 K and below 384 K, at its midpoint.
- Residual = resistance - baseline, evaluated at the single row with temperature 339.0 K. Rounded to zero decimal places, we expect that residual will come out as -3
